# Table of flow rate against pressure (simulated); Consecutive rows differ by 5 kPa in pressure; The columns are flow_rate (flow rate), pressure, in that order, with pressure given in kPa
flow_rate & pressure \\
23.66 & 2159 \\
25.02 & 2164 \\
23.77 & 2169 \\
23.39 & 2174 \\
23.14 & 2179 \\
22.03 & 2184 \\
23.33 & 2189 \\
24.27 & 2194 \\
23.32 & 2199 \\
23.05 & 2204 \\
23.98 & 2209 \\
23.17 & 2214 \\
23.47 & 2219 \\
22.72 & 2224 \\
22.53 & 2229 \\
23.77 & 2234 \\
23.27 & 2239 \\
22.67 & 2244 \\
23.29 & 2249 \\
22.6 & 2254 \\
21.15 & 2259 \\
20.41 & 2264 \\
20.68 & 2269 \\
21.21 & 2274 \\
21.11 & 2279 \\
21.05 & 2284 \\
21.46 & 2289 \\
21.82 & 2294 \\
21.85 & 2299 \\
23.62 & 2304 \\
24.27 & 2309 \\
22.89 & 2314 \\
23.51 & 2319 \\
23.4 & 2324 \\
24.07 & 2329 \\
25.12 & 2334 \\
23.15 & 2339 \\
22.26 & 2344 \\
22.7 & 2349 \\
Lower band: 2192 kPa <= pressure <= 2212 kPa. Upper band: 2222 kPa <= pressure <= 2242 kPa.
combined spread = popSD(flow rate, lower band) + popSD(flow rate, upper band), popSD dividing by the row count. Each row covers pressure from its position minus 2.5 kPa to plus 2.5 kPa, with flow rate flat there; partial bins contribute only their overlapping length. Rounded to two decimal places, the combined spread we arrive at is 0.98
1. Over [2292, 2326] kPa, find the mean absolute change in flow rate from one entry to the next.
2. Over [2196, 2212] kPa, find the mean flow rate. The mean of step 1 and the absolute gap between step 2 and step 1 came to 11.7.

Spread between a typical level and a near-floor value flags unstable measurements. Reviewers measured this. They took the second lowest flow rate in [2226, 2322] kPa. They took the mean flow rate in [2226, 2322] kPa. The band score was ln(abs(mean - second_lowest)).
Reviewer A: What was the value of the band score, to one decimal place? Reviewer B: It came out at 0.5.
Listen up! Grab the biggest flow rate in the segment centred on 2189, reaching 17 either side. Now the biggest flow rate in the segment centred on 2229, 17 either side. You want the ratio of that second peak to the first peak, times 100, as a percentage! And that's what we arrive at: 98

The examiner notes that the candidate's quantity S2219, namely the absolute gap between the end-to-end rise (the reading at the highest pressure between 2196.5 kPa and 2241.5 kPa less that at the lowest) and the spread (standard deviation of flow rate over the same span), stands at 0.5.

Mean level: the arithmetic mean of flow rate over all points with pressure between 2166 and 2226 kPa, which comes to 23.3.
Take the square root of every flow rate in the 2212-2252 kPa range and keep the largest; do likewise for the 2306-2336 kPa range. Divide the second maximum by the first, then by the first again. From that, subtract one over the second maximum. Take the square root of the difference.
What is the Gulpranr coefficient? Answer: 0.11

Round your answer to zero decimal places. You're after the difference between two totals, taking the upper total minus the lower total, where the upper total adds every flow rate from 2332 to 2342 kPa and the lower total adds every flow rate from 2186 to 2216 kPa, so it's -93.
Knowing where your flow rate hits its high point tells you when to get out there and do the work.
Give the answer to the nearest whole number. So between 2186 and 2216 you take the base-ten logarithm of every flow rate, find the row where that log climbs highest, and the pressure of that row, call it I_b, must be 2194 kPa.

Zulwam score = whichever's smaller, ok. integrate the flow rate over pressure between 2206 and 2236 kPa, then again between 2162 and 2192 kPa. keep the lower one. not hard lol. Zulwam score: 698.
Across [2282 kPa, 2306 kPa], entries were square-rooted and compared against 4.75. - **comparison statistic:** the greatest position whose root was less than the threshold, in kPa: 2299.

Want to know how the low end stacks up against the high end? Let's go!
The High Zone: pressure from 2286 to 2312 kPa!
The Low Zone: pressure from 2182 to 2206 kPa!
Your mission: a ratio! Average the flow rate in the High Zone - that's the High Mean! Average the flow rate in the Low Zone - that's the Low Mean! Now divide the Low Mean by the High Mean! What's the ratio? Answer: 1.03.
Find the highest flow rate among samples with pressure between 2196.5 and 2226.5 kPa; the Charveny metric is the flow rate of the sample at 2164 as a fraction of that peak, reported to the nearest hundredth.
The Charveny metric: 1.04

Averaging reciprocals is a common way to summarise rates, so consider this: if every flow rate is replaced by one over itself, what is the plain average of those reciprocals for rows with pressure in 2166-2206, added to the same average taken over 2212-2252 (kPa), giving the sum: 0.086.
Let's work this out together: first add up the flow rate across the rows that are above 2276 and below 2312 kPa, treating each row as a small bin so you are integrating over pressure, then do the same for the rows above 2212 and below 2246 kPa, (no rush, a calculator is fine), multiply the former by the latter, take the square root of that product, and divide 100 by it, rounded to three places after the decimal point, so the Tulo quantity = 0.126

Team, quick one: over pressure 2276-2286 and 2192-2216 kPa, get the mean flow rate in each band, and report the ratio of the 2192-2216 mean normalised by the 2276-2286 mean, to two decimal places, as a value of 1.12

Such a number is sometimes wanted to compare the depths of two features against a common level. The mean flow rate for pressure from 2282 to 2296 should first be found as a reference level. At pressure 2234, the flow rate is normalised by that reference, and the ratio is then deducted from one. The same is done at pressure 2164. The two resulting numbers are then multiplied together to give 0.018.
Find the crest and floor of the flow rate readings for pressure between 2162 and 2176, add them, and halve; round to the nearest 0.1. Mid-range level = 24.2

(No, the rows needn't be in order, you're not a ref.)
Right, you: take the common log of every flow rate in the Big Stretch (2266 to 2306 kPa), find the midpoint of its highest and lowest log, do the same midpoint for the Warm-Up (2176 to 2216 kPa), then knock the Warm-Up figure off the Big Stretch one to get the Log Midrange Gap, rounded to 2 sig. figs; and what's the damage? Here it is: -0.020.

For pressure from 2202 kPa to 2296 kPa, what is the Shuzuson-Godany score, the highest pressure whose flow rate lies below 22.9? 2294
